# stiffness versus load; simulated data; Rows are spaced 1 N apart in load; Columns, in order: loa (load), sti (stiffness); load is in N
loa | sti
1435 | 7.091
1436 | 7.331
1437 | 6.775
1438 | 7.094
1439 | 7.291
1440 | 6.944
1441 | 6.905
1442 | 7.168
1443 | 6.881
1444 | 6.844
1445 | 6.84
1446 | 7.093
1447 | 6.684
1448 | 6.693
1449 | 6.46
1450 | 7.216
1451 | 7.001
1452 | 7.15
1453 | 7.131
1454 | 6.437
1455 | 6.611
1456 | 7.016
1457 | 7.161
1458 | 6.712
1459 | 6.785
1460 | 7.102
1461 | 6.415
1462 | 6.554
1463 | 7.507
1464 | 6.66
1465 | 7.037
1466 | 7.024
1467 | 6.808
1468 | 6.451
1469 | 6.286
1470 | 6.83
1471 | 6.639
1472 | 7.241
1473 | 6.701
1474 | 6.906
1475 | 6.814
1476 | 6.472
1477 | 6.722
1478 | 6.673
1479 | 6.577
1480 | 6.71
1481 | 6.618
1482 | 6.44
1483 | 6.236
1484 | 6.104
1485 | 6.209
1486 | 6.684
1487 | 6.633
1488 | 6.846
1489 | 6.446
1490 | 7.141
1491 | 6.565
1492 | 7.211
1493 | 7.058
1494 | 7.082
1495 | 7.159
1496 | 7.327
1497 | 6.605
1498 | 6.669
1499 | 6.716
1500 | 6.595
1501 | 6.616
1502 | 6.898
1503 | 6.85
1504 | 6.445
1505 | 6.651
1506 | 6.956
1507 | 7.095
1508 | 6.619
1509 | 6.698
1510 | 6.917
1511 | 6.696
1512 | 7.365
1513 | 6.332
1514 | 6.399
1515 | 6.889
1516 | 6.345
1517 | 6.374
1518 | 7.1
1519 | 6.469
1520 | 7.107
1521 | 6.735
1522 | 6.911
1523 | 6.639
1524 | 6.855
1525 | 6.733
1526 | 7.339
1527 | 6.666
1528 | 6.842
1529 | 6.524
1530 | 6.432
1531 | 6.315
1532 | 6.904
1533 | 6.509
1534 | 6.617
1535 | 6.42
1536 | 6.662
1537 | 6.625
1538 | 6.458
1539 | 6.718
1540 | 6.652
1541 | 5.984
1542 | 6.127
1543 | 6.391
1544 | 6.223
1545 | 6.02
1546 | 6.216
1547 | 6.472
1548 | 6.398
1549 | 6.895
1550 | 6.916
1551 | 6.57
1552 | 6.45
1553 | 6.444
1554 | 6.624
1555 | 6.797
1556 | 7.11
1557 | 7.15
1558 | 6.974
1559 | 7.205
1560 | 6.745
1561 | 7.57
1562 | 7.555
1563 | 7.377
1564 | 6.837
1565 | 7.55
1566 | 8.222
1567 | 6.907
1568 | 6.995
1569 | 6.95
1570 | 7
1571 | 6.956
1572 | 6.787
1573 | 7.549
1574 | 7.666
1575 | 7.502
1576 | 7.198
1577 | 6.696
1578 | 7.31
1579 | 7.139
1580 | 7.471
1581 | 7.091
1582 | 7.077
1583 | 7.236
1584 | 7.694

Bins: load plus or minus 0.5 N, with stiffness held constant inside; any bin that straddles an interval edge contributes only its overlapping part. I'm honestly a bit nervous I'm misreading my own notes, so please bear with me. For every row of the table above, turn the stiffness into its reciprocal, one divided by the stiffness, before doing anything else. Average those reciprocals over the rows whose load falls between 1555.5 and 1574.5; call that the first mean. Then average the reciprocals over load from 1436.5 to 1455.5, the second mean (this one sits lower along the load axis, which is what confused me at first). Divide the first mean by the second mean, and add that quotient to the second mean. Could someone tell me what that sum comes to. 1.10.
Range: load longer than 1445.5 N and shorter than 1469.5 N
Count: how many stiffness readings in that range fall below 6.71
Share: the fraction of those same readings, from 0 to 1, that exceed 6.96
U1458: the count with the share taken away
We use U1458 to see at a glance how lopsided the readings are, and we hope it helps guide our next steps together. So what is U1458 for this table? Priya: 9.5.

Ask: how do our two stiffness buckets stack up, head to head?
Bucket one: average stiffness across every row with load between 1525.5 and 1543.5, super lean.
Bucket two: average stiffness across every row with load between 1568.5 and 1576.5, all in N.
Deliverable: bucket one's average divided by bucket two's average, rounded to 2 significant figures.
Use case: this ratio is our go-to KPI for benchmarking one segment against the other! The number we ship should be 0.91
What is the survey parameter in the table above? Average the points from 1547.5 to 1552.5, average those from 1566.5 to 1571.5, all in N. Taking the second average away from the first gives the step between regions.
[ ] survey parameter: -0.3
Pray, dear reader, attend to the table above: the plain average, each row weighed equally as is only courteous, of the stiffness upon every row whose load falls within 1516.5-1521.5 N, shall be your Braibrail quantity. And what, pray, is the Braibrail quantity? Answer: 6.76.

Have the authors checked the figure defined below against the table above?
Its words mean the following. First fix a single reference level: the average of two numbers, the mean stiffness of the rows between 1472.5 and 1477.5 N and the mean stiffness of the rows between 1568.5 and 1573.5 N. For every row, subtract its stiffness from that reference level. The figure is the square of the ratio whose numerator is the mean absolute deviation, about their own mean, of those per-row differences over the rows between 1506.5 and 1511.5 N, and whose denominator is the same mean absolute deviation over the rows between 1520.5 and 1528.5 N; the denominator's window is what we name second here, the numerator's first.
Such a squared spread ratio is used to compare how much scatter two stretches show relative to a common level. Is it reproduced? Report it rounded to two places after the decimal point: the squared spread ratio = 1.20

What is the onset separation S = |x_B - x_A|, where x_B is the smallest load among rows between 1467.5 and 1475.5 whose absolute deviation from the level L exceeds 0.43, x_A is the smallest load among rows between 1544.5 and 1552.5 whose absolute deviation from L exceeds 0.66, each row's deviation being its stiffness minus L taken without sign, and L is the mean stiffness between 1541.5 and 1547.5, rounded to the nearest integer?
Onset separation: 80 N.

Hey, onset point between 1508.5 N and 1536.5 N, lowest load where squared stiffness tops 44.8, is 1509 N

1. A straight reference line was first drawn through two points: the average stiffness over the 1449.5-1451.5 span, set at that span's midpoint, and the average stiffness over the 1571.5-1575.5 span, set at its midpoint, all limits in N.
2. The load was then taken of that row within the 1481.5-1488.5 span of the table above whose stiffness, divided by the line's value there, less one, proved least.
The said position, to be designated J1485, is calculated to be 1484 N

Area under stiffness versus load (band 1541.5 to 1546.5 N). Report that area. 31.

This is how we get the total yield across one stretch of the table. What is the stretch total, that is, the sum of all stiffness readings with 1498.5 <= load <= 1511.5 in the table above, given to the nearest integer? 88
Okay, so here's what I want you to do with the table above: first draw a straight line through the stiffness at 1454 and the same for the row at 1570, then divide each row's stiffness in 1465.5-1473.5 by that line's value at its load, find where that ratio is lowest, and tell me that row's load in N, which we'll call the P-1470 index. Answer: 1469 N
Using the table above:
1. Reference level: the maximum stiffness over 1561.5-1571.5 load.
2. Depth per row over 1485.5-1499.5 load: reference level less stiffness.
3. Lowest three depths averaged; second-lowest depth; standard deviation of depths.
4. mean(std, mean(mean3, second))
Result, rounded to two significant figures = 0.64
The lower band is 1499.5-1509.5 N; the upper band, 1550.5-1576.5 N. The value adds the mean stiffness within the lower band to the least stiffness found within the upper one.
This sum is 13.2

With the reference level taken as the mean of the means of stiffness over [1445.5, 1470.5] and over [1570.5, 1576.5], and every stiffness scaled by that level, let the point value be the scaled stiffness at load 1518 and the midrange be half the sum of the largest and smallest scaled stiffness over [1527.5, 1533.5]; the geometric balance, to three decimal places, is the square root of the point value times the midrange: 0.971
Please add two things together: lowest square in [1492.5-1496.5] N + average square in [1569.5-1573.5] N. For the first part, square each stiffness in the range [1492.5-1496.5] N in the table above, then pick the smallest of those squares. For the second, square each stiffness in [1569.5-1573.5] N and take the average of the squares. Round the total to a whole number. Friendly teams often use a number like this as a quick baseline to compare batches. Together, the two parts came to 100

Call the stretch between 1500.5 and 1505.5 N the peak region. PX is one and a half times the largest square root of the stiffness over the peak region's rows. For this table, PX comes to 3.94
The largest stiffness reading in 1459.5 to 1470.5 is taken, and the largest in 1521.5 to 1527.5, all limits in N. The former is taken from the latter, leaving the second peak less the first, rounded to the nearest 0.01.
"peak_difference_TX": -0.17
